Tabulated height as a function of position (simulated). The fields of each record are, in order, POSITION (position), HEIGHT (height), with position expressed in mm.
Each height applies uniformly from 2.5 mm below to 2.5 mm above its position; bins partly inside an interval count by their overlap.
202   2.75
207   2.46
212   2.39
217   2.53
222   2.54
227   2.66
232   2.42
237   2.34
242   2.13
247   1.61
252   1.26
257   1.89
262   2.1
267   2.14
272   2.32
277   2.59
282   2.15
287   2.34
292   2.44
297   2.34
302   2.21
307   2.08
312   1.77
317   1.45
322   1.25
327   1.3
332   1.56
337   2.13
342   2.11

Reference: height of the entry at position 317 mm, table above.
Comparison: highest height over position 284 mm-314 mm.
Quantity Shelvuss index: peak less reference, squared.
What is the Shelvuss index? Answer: 1.0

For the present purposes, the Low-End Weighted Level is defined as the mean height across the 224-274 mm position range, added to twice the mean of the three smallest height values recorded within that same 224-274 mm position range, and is 5.3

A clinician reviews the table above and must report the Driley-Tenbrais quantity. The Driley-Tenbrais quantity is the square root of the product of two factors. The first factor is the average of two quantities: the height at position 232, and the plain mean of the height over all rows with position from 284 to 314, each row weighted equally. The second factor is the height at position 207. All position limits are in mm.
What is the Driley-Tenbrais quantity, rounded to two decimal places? 2.38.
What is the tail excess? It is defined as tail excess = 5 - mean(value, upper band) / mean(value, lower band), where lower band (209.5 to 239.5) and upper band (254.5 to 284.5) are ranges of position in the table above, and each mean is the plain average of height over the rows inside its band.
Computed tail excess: 4.1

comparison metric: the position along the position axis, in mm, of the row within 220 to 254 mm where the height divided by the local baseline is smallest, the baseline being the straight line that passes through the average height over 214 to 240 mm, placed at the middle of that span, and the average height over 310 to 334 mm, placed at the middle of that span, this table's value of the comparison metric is 252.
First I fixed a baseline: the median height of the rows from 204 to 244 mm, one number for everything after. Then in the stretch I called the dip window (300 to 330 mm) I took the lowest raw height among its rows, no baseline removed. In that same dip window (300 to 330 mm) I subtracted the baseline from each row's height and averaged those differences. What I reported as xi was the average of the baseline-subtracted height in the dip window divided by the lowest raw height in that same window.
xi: -0.6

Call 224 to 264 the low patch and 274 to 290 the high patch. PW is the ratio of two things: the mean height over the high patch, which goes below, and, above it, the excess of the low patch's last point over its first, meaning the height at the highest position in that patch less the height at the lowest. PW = -0.24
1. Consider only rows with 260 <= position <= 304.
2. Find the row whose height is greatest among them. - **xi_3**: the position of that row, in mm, 277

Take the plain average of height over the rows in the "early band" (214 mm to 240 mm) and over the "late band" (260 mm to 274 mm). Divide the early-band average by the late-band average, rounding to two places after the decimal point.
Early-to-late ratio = 1.14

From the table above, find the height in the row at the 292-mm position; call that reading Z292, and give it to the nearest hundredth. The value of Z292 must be 2.44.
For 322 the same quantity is 1.25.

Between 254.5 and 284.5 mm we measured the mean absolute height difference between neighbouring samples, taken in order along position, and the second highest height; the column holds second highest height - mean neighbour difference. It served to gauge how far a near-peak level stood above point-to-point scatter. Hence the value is 2.09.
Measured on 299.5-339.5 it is 1.87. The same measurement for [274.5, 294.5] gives 2.20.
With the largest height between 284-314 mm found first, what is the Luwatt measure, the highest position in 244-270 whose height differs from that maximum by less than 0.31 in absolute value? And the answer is 267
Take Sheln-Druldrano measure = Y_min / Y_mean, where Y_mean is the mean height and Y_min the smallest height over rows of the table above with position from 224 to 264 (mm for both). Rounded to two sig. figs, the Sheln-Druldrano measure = 0.61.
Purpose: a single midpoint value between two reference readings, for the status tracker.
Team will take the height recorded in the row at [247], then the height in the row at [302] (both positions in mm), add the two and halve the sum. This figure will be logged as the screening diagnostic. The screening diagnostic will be 1.91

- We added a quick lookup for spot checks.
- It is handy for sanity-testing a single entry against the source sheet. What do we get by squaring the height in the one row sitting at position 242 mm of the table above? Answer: 4.5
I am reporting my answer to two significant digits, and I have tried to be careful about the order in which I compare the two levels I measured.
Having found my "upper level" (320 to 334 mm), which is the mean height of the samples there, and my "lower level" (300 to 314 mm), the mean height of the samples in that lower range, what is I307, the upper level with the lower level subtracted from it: -0.65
